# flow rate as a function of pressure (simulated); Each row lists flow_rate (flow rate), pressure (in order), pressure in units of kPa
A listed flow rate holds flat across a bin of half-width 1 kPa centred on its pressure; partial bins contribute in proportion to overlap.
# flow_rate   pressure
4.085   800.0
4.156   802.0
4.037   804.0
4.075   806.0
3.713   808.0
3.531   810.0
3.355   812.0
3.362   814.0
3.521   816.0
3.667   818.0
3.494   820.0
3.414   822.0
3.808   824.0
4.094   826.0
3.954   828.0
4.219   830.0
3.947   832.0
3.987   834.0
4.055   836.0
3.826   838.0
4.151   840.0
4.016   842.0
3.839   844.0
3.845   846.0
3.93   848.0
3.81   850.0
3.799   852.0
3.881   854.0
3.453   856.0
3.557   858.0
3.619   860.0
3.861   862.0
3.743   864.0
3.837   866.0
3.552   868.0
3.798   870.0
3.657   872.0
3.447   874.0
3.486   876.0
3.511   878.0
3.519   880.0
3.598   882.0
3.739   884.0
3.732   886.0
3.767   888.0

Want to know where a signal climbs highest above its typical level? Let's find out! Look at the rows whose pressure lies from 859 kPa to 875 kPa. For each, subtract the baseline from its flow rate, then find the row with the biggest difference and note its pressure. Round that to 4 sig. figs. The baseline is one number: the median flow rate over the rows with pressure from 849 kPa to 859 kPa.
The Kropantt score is 862.0 kPa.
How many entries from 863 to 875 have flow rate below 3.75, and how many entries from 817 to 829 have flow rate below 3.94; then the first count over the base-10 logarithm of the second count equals 6.6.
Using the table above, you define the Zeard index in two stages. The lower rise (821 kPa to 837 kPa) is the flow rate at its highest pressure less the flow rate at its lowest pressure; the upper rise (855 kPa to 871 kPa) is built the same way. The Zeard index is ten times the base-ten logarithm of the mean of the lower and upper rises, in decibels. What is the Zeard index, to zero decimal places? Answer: -3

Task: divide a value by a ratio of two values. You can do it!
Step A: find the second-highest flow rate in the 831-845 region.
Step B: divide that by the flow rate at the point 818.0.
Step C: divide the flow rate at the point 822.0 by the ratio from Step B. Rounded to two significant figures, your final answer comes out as 3.1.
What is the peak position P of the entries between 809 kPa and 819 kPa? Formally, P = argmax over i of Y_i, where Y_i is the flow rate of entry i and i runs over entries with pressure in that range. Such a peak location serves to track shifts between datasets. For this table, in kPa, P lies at 818.0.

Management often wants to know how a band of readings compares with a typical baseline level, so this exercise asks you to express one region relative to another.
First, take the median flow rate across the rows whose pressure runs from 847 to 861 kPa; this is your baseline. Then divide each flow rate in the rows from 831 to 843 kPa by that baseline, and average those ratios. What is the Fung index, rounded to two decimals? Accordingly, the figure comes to 1.05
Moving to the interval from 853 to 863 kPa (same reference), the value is 0.97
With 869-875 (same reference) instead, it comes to 0.96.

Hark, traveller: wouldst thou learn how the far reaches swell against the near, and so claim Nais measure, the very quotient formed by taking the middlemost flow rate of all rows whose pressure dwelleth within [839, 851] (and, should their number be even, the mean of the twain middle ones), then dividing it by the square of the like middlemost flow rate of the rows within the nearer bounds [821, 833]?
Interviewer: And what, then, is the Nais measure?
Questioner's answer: 0.249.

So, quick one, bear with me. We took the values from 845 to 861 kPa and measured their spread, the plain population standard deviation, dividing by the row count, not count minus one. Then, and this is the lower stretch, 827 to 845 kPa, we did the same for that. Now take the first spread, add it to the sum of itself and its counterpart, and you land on 0.44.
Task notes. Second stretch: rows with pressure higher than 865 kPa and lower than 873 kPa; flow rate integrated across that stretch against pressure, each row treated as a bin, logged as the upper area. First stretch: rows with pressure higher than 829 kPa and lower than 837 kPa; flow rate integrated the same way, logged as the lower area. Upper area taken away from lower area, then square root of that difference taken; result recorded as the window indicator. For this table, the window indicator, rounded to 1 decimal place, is 1.7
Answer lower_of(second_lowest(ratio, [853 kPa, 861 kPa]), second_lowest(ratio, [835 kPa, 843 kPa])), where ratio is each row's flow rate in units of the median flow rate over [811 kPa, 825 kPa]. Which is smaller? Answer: 1.018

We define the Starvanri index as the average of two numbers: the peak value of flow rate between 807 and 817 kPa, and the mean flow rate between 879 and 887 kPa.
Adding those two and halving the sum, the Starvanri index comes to 3.68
